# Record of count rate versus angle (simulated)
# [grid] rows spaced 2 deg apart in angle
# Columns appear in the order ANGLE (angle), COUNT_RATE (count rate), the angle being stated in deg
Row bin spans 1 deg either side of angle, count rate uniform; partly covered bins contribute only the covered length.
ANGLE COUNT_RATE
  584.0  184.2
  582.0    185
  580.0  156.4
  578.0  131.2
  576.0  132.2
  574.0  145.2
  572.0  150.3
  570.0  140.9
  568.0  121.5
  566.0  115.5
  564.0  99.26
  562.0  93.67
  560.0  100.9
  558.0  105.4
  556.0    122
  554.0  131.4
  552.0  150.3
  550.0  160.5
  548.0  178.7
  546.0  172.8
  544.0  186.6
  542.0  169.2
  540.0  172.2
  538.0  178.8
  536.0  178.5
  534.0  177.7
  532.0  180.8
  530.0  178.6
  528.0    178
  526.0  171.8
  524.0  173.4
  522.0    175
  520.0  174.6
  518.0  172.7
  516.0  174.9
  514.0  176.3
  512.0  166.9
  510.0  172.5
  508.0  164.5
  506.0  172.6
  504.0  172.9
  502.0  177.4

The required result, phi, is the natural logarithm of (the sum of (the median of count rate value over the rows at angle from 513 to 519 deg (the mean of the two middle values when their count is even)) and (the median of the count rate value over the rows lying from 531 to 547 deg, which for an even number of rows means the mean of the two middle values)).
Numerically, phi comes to 5.87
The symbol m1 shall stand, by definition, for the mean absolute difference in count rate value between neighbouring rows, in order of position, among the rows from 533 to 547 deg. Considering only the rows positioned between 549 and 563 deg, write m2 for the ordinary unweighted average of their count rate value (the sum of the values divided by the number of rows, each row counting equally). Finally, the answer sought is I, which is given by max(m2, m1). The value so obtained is 123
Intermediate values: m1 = 7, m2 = 123.5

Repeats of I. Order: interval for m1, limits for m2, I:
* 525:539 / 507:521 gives 172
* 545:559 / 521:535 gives 176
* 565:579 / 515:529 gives 174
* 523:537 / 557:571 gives 111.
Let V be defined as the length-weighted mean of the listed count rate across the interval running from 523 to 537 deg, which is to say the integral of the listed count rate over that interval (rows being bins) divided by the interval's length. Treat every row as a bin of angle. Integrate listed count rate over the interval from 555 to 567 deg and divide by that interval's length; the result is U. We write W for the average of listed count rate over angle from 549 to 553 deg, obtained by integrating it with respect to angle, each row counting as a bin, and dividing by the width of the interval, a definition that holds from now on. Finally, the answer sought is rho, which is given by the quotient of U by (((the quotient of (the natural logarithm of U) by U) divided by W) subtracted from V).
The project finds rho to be 0.600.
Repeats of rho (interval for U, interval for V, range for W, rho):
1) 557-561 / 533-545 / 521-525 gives 0.582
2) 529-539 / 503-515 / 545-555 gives 1.046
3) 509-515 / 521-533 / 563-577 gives 0.975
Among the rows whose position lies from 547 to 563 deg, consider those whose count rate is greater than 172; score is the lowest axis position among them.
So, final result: 548.0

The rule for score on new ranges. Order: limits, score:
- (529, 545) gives 530.0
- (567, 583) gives 582.0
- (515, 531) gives 516.0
